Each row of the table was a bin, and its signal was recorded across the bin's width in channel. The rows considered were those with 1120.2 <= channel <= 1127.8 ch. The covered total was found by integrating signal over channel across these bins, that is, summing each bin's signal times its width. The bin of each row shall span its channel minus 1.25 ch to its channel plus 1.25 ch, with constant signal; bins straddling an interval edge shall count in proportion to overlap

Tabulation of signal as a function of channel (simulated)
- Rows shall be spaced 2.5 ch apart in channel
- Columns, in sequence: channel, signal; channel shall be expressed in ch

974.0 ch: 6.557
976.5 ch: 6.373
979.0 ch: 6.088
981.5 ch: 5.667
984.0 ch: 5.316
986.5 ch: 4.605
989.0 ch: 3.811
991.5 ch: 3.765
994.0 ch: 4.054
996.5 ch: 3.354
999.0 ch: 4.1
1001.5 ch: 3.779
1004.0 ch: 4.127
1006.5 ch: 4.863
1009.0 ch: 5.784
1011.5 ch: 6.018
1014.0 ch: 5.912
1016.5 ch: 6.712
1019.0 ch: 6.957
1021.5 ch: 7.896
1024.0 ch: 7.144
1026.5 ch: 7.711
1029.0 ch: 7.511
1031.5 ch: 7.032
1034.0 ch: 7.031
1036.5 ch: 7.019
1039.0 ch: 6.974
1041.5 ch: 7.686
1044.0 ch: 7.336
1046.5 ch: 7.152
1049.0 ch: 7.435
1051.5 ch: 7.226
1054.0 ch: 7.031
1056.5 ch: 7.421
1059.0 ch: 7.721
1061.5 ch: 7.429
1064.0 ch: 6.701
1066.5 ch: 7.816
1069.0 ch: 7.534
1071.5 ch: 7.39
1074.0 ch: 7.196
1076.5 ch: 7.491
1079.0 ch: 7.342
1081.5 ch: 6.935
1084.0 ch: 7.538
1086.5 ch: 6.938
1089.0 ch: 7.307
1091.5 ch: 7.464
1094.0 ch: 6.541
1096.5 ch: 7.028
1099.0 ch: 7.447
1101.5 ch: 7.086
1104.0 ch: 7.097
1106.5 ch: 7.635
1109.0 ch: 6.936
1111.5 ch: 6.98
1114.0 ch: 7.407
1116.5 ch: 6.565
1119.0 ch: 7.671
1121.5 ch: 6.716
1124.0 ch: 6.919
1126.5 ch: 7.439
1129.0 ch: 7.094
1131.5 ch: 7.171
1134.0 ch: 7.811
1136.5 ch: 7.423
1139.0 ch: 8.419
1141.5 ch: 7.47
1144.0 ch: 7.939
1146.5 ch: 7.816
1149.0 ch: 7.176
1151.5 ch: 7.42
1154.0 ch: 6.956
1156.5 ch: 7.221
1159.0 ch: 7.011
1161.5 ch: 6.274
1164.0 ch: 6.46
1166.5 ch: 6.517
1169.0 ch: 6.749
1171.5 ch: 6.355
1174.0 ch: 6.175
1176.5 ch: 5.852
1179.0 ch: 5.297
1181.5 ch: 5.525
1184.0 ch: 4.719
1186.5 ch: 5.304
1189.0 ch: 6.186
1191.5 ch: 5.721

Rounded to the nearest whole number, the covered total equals 53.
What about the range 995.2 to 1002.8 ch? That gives 28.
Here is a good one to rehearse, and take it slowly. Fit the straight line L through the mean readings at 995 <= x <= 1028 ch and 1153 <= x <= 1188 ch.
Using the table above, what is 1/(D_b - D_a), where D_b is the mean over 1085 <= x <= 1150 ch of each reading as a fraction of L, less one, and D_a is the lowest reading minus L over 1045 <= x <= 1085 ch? -1.61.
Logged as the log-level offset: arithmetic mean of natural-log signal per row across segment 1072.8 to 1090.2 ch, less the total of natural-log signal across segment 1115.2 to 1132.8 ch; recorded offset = -11.7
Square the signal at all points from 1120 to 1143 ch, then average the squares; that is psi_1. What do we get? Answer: 55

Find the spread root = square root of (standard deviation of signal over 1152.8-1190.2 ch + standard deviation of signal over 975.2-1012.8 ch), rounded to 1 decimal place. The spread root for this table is 1.3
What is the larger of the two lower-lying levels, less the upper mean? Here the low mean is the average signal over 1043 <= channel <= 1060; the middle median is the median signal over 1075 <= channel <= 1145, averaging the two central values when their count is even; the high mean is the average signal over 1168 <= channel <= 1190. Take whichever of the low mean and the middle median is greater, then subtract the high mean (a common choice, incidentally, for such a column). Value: 1.5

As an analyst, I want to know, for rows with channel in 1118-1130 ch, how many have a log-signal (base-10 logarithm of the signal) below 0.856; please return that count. 3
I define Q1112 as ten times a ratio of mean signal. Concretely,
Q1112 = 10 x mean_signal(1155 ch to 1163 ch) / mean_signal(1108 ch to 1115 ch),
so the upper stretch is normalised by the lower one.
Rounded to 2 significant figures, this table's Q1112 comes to 9.6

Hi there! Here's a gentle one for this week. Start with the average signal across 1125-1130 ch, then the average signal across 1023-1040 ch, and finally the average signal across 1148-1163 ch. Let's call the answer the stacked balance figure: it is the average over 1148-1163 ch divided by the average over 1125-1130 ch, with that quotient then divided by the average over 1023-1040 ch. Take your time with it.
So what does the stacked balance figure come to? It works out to 0.134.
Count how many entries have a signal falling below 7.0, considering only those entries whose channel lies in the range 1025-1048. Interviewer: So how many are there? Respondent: 1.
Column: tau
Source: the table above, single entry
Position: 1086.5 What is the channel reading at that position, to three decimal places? 6.938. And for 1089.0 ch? 7.307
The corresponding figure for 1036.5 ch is 7.019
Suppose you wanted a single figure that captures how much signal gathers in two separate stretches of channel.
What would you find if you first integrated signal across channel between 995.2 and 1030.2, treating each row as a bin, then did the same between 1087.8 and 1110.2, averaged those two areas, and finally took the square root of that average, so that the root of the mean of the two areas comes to 13.5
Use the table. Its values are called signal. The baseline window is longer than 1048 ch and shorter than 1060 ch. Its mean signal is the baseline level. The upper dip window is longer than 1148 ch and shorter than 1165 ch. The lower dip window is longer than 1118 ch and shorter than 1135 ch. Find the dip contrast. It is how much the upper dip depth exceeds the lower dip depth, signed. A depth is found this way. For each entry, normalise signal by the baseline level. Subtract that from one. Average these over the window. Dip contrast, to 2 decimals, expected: 0.04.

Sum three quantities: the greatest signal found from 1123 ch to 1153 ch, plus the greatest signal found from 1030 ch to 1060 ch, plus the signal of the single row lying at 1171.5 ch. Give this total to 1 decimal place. 22.5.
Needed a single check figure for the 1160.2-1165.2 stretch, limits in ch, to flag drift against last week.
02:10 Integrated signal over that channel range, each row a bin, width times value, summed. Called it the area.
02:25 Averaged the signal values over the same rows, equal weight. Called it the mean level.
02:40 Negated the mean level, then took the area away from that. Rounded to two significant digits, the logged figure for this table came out -38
